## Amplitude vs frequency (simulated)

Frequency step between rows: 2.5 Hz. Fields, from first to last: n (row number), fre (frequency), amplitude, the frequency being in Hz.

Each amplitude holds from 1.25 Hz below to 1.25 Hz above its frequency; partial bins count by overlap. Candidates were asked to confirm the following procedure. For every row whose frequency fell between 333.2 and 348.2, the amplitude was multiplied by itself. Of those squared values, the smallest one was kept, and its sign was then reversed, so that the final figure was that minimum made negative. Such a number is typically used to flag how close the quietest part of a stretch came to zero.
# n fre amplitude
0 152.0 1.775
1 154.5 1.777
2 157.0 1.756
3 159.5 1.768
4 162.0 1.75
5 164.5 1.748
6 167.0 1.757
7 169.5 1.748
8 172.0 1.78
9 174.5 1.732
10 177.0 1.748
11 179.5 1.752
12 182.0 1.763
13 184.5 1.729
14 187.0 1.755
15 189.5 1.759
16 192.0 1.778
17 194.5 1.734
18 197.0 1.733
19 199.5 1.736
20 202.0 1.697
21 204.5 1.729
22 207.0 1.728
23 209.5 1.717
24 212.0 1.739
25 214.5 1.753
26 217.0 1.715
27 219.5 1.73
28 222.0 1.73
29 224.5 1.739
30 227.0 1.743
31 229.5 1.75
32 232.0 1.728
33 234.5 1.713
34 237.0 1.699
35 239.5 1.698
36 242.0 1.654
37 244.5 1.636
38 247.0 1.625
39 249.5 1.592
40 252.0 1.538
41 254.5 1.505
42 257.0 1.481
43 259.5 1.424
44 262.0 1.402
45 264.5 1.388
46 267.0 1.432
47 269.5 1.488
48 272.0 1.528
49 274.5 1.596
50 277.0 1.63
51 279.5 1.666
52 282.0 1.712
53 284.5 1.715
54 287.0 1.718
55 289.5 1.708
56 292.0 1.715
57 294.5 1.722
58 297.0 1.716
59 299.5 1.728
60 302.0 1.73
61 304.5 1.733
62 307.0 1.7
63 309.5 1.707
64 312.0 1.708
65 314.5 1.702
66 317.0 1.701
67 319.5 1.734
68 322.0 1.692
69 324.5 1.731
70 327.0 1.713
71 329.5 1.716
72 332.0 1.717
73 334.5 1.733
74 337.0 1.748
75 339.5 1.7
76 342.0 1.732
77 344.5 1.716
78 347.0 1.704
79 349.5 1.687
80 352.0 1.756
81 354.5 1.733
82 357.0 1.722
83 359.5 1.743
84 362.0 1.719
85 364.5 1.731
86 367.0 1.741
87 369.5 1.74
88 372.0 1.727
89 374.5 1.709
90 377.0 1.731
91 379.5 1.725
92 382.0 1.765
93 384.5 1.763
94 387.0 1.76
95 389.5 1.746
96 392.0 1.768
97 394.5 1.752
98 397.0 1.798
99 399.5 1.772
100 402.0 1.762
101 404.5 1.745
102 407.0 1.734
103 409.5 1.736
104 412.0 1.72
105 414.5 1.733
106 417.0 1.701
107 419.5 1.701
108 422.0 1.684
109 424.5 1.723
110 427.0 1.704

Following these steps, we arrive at -2.89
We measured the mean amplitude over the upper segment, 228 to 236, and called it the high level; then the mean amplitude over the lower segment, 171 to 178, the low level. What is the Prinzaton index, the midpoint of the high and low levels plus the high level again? 3.47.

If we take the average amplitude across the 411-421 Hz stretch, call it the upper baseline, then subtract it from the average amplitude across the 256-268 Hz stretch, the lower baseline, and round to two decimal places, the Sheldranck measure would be -0.29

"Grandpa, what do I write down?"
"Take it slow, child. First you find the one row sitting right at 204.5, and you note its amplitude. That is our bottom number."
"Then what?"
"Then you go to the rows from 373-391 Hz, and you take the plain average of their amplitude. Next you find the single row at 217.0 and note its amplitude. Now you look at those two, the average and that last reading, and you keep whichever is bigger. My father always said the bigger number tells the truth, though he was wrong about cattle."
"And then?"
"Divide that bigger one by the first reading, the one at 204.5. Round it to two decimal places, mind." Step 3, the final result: 1.01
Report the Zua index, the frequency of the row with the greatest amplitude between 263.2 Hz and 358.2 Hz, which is 352.0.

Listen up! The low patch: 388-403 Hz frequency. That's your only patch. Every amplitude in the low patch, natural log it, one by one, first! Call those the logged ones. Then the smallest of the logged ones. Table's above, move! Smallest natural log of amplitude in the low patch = 0.56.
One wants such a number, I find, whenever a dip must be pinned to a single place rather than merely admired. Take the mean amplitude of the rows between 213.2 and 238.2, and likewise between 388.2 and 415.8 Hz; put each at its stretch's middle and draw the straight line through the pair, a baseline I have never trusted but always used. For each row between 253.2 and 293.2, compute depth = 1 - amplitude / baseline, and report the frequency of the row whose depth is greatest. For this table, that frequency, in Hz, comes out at 264.5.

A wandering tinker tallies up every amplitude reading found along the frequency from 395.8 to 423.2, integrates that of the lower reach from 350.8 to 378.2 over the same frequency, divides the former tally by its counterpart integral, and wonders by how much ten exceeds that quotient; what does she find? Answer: 9.60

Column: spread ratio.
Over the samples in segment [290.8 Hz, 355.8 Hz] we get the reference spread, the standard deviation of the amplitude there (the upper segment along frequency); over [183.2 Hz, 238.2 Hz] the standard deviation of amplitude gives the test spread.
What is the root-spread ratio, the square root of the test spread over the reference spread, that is 1.1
